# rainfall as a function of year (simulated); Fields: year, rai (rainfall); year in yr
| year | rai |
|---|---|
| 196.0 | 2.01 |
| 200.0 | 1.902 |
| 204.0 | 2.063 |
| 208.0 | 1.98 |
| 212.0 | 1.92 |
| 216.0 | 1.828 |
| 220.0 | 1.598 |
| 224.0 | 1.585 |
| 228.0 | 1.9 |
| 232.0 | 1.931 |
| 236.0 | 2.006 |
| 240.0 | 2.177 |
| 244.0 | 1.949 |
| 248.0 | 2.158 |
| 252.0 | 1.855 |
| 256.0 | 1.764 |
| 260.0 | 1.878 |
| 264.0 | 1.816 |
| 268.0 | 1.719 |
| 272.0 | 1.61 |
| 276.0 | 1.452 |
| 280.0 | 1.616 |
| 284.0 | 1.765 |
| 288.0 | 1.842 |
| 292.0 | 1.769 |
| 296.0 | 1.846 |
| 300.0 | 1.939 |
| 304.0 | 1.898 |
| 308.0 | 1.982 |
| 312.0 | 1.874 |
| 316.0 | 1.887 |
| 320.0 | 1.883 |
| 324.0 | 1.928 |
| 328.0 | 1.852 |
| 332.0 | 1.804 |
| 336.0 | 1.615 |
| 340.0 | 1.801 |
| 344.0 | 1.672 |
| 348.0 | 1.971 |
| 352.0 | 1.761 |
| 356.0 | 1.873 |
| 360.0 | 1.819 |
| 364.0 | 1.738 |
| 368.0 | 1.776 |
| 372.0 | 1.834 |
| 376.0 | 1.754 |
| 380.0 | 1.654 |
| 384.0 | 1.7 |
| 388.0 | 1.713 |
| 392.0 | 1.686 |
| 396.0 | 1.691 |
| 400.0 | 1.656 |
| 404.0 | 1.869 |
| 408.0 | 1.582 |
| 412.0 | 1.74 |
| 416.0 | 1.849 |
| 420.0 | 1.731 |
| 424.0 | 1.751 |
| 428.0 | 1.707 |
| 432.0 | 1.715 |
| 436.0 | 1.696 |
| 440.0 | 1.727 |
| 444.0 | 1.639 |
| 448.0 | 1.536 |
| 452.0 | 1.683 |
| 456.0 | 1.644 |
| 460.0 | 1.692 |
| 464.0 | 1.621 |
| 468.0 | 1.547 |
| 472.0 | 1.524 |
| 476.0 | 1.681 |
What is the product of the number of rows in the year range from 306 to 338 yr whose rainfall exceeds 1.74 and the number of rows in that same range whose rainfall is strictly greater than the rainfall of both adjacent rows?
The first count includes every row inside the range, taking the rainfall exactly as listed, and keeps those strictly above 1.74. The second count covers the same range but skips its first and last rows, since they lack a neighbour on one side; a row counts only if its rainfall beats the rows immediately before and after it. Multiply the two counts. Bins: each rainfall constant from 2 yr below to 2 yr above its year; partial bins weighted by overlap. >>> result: 14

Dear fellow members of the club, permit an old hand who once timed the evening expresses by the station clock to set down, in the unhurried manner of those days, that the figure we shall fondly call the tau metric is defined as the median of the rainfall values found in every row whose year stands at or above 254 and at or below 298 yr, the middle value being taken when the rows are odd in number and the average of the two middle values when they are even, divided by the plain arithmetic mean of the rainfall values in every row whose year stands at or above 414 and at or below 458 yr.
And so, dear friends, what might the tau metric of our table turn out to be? 1.04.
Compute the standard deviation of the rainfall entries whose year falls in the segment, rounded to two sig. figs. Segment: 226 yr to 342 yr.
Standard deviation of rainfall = 0.15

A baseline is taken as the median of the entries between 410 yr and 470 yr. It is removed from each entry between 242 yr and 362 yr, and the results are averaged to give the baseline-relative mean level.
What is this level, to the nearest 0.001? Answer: 0.124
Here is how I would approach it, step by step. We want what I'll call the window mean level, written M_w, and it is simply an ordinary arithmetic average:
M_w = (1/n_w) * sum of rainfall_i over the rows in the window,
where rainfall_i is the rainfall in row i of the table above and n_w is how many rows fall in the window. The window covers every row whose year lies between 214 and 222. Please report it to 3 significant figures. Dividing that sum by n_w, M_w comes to 1.71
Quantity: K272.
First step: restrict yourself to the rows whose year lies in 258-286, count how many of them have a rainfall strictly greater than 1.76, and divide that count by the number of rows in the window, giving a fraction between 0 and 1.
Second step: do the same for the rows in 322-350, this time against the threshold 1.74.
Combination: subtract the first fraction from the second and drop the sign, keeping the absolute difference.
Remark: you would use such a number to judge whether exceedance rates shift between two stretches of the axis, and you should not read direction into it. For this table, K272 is 0.29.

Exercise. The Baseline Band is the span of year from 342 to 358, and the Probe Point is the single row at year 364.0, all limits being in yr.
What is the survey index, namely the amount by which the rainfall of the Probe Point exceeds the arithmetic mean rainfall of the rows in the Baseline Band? -0.08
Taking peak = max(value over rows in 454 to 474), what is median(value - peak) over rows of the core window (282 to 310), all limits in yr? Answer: 0.15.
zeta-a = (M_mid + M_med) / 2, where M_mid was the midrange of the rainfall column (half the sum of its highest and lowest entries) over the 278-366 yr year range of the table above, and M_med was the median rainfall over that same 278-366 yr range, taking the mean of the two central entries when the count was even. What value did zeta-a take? 1.82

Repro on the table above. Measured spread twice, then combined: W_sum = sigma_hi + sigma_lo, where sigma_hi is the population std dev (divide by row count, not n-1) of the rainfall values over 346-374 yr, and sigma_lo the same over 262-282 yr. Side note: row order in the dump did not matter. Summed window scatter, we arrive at 0.20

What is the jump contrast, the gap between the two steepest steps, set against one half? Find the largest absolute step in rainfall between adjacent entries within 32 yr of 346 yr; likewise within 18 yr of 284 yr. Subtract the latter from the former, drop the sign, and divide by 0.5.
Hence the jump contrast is 0.3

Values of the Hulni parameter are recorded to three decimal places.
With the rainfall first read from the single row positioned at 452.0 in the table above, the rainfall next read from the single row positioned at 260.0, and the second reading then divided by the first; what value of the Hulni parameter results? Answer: 1.116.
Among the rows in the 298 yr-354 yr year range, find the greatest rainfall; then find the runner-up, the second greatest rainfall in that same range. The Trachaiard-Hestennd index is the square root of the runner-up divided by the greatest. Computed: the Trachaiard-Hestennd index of 0.997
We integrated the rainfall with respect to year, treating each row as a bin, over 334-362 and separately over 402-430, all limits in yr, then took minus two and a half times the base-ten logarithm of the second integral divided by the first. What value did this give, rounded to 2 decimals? 0.02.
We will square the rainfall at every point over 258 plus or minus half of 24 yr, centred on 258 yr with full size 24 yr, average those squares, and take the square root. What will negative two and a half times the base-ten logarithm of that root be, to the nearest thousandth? -0.680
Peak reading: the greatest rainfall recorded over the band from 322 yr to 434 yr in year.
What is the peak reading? 1.971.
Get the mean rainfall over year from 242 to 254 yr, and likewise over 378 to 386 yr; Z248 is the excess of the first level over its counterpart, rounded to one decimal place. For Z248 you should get 0.3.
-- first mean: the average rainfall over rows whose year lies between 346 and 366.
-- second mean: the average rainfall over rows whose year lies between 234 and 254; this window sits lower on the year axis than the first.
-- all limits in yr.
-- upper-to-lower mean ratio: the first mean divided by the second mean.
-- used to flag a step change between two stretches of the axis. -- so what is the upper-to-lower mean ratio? 0.90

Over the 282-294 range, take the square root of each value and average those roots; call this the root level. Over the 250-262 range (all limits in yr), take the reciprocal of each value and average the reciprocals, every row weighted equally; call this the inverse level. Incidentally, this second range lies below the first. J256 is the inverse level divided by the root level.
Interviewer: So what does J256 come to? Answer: 0.408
